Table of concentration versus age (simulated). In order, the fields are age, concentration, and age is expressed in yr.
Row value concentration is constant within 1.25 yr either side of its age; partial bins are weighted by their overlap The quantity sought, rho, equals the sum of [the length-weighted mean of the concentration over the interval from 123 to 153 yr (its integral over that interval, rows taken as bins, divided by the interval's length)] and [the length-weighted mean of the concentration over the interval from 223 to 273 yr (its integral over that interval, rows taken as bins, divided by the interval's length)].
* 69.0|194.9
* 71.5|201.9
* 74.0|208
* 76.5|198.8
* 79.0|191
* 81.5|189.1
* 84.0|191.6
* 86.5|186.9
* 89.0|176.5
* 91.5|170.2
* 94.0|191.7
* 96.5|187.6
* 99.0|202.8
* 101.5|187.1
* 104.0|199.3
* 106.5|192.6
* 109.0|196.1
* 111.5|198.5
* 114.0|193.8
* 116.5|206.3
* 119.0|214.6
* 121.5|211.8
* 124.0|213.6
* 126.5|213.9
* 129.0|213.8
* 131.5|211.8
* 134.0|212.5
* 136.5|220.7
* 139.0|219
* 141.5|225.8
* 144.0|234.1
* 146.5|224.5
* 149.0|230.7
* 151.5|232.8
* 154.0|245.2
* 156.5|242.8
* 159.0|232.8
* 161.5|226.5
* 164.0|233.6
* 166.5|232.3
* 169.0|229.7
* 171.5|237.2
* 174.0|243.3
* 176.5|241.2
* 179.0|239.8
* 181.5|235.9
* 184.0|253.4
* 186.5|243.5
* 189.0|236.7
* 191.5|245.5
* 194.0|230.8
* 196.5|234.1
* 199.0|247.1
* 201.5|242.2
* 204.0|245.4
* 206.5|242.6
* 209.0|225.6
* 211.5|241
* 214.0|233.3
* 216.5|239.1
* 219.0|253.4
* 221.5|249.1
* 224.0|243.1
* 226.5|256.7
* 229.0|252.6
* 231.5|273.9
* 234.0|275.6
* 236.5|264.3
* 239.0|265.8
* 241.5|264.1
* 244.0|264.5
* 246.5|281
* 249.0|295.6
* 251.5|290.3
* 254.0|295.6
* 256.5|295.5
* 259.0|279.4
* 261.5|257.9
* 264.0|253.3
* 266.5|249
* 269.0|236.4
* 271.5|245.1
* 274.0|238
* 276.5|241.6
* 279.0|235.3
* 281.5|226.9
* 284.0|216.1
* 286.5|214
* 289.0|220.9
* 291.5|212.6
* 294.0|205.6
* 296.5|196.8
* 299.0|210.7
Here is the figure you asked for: 488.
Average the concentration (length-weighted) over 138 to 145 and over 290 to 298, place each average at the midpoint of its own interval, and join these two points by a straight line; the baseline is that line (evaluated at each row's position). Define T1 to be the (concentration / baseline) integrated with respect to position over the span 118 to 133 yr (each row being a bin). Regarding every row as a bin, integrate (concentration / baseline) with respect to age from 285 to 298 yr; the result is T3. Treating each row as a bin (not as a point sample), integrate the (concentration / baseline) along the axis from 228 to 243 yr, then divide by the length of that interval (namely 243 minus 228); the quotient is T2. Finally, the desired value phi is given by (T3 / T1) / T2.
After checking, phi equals 0.8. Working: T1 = 14.0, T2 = 1.25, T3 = 13.3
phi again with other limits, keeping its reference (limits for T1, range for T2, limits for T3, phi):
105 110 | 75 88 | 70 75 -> 1.3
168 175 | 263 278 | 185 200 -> 1.9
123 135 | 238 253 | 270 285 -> 1.2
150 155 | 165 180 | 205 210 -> 1.0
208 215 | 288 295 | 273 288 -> 2.1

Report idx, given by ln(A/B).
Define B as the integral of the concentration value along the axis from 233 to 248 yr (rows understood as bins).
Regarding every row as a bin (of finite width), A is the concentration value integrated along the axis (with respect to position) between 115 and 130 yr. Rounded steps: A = 3180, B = 4043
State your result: -0.24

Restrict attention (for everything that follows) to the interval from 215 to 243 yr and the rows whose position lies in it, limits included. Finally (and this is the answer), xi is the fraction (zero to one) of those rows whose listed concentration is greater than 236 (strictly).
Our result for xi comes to 1.0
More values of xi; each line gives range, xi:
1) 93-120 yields 0.0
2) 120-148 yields 0.0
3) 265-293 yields 0.5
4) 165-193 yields 0.7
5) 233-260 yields 1.0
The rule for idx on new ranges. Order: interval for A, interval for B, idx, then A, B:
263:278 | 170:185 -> 0.01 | 3654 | 3621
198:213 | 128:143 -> 0.10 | 3606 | 3264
